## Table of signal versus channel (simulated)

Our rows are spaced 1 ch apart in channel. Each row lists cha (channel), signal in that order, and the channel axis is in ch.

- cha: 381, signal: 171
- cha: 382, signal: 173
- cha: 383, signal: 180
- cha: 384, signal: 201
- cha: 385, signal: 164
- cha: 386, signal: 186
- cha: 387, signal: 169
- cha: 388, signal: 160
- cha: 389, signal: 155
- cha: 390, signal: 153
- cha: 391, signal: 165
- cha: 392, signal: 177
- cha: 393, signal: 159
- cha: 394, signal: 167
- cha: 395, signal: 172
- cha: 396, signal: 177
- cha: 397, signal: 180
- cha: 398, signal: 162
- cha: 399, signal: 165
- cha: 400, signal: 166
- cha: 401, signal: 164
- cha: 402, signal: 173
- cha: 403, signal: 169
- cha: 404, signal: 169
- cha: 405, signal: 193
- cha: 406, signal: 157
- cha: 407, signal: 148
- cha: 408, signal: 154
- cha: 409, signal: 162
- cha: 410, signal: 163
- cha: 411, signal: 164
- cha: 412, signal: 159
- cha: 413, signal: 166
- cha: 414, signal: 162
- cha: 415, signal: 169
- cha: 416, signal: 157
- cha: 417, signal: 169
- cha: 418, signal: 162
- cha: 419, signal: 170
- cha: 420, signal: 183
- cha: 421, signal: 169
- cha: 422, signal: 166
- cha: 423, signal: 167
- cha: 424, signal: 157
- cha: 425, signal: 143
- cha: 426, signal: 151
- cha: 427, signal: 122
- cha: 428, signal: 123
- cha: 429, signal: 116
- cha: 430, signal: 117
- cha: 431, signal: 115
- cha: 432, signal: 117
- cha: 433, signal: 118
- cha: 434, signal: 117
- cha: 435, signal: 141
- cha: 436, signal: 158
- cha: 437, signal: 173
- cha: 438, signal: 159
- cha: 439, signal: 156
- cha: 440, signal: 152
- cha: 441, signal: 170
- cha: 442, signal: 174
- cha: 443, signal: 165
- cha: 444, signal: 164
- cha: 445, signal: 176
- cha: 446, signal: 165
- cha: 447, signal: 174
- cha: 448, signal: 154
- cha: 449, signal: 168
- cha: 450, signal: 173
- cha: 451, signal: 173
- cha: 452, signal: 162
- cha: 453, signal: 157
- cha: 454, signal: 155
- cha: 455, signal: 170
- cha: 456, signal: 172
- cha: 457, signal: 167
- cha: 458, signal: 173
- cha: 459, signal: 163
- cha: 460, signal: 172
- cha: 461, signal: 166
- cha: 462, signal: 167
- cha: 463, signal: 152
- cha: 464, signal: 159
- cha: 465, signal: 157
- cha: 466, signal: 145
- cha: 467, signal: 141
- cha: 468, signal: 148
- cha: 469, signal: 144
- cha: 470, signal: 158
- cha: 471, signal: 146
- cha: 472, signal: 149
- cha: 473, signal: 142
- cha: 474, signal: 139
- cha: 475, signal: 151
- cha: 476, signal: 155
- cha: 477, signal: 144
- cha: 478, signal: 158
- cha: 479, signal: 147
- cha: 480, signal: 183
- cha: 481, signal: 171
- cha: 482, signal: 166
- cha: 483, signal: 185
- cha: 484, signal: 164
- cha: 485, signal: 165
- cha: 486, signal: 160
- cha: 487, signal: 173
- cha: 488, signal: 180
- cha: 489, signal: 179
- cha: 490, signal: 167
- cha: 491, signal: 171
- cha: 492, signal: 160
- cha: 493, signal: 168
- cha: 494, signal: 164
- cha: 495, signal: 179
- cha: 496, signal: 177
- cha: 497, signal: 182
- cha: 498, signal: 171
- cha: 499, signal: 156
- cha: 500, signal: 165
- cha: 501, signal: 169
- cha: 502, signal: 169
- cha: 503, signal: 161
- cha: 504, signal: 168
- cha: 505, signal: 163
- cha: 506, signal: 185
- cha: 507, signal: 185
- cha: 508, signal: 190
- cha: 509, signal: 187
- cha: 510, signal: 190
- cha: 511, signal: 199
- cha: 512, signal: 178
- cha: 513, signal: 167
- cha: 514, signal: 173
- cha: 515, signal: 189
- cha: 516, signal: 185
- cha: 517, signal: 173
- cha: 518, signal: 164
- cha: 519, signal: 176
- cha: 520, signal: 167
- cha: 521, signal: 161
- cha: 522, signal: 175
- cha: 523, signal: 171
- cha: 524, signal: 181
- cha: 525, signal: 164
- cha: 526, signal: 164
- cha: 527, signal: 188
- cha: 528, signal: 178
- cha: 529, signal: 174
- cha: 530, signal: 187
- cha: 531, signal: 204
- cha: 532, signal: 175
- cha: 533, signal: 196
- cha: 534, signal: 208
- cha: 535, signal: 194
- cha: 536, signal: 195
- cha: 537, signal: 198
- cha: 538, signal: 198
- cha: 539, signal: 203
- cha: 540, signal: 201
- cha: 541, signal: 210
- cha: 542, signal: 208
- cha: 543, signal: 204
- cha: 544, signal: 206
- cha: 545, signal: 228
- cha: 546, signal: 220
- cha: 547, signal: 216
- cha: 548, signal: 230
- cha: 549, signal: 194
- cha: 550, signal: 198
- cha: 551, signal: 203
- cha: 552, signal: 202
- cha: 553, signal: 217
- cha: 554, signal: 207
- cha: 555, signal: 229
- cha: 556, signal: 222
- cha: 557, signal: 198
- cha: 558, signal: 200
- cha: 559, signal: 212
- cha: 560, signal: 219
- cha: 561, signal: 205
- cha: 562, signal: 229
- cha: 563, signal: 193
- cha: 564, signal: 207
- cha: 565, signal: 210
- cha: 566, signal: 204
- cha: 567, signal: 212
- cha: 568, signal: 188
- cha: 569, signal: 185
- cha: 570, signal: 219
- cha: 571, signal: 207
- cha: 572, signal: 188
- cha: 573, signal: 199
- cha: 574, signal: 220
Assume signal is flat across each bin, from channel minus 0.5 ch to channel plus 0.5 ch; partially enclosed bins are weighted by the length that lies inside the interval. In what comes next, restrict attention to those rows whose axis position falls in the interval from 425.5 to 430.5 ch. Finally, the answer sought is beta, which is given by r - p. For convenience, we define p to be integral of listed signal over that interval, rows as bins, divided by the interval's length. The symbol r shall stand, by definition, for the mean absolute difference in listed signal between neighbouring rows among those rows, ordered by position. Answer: -116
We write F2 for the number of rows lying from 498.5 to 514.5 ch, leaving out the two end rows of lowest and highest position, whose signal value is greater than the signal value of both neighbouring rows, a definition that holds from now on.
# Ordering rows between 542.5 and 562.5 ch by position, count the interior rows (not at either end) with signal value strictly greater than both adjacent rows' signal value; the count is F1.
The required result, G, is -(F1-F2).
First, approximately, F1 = 6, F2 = 3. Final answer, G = -3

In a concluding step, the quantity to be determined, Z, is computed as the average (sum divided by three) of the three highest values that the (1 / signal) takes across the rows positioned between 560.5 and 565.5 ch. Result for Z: 0.0050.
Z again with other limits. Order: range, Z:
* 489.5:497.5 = 0.0061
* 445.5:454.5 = 0.0064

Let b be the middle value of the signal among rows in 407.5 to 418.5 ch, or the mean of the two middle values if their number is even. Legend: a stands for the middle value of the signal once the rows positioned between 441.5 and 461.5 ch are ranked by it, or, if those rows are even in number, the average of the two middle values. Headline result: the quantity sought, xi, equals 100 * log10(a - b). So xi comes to 74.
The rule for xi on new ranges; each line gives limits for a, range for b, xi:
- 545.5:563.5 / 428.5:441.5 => 184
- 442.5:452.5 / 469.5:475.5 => 128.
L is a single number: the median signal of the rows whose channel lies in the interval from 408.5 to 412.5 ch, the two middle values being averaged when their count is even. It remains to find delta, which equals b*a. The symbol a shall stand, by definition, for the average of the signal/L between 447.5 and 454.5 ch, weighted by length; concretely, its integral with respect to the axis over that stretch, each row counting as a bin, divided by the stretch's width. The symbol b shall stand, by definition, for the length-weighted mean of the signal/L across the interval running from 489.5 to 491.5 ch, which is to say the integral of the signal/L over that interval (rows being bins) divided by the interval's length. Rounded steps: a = 1.00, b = 1.04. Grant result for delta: 1.04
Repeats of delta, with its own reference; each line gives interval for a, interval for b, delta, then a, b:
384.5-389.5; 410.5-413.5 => 1.03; 1.03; 1.00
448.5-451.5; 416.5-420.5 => 1.11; 1.05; 1.05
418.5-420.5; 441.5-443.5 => 1.13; 1.09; 1.04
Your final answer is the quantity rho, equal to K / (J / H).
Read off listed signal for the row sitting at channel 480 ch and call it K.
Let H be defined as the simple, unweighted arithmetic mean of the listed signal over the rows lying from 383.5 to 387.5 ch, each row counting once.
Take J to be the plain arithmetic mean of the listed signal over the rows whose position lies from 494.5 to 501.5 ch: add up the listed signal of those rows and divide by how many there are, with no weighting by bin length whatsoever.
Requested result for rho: 192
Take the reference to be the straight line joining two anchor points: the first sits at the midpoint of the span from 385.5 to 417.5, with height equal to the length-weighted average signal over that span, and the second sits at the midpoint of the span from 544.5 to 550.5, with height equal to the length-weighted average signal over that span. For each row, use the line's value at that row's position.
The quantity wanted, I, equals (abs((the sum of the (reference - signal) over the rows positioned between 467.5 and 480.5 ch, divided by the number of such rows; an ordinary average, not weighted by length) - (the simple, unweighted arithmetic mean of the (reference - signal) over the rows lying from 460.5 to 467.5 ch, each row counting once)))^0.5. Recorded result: 2.7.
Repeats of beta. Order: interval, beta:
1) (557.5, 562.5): -199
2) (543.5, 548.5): -208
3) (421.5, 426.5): -149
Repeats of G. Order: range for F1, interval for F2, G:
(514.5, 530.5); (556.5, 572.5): 1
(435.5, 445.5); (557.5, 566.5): 1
